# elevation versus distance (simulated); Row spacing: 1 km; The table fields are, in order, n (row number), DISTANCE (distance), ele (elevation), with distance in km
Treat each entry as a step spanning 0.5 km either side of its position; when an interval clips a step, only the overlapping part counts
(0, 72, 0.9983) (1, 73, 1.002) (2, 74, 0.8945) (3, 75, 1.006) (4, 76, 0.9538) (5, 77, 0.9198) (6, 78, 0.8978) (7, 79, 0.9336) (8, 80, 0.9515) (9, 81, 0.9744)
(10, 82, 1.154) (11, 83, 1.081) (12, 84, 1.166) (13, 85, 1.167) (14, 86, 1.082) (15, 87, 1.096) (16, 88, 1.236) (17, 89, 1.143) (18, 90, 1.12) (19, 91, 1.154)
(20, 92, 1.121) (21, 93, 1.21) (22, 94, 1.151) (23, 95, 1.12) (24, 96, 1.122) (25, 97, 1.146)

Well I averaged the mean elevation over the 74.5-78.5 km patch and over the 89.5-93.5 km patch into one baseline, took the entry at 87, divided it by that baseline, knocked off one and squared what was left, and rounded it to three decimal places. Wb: 0.002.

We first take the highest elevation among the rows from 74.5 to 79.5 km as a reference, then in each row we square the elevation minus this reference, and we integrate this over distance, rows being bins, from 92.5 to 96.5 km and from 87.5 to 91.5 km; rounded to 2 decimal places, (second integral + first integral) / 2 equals 0.10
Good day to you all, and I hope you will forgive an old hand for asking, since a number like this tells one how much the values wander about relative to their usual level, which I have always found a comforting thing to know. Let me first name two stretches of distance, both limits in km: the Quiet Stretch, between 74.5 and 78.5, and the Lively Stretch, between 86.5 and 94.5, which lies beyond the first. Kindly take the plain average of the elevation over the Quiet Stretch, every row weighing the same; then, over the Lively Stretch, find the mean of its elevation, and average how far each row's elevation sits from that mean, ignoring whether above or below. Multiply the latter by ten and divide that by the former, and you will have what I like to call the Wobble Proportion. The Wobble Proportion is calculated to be 0.37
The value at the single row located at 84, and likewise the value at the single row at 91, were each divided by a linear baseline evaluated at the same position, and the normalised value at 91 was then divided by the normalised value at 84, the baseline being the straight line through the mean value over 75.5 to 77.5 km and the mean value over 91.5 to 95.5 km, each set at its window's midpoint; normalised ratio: 0.91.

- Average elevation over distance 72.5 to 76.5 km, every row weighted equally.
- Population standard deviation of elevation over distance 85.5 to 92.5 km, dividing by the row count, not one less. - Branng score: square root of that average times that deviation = 0.213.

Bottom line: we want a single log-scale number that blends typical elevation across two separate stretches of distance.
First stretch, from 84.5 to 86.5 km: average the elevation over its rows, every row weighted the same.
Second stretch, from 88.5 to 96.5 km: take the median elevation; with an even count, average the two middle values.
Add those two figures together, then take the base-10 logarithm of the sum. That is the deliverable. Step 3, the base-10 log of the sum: 0.354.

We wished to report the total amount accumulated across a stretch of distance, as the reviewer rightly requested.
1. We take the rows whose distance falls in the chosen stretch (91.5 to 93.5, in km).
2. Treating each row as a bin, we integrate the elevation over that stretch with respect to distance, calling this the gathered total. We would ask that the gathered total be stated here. 2.3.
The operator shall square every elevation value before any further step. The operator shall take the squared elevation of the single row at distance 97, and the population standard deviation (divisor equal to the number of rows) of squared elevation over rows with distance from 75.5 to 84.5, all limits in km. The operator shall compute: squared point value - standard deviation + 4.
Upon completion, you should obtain 5.11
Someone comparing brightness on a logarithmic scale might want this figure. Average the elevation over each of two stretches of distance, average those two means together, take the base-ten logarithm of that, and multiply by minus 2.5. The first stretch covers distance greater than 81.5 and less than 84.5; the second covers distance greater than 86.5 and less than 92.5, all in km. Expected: -0.14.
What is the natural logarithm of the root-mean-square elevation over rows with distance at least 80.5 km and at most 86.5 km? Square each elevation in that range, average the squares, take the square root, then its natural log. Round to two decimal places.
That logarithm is 0.10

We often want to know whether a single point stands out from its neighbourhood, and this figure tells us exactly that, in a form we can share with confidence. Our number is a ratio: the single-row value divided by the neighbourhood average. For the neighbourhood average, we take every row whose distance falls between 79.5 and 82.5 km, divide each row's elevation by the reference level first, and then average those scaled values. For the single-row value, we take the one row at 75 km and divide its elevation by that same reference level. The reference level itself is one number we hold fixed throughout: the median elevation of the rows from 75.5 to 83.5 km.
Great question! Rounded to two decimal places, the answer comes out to 0.98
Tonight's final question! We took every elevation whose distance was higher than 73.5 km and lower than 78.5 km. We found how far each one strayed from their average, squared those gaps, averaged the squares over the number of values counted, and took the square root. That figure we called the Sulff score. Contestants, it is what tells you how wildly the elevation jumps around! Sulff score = 0.042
